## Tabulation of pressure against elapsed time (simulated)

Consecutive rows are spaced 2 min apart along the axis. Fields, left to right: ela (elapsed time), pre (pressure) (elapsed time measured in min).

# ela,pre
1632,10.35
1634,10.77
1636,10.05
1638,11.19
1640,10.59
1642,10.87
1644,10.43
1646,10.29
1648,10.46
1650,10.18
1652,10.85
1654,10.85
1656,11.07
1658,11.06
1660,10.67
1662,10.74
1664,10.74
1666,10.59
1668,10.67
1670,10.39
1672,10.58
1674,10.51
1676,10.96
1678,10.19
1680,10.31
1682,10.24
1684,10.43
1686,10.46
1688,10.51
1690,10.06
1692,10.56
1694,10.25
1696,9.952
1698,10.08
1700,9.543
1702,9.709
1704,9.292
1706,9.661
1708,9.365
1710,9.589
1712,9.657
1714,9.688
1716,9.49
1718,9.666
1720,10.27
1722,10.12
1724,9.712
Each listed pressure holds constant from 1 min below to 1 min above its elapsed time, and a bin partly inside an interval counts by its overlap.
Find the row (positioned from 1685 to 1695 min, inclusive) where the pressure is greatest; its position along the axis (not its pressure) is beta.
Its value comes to 1692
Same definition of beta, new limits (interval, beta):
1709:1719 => 1714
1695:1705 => 1698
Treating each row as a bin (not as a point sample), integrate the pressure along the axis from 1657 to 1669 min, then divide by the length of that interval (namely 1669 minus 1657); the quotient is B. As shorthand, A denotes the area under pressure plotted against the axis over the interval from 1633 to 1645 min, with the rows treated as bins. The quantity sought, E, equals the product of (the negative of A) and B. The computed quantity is -1373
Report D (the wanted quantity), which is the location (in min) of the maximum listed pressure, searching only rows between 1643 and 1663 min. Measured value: 1656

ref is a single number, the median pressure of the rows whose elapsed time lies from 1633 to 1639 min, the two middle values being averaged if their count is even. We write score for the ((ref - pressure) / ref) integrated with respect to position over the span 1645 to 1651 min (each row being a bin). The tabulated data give 0.26 min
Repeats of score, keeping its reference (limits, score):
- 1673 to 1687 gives 0.43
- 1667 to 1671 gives 0.09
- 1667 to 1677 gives 0.14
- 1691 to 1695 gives 0.14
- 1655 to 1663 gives -0.09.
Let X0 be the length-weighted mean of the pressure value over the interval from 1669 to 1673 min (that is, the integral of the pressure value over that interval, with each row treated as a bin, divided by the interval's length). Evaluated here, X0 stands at 10.5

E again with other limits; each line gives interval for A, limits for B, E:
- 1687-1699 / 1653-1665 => -1333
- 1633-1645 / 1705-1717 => -1224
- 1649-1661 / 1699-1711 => -1232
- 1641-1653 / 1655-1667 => -1364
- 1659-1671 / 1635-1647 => -1349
